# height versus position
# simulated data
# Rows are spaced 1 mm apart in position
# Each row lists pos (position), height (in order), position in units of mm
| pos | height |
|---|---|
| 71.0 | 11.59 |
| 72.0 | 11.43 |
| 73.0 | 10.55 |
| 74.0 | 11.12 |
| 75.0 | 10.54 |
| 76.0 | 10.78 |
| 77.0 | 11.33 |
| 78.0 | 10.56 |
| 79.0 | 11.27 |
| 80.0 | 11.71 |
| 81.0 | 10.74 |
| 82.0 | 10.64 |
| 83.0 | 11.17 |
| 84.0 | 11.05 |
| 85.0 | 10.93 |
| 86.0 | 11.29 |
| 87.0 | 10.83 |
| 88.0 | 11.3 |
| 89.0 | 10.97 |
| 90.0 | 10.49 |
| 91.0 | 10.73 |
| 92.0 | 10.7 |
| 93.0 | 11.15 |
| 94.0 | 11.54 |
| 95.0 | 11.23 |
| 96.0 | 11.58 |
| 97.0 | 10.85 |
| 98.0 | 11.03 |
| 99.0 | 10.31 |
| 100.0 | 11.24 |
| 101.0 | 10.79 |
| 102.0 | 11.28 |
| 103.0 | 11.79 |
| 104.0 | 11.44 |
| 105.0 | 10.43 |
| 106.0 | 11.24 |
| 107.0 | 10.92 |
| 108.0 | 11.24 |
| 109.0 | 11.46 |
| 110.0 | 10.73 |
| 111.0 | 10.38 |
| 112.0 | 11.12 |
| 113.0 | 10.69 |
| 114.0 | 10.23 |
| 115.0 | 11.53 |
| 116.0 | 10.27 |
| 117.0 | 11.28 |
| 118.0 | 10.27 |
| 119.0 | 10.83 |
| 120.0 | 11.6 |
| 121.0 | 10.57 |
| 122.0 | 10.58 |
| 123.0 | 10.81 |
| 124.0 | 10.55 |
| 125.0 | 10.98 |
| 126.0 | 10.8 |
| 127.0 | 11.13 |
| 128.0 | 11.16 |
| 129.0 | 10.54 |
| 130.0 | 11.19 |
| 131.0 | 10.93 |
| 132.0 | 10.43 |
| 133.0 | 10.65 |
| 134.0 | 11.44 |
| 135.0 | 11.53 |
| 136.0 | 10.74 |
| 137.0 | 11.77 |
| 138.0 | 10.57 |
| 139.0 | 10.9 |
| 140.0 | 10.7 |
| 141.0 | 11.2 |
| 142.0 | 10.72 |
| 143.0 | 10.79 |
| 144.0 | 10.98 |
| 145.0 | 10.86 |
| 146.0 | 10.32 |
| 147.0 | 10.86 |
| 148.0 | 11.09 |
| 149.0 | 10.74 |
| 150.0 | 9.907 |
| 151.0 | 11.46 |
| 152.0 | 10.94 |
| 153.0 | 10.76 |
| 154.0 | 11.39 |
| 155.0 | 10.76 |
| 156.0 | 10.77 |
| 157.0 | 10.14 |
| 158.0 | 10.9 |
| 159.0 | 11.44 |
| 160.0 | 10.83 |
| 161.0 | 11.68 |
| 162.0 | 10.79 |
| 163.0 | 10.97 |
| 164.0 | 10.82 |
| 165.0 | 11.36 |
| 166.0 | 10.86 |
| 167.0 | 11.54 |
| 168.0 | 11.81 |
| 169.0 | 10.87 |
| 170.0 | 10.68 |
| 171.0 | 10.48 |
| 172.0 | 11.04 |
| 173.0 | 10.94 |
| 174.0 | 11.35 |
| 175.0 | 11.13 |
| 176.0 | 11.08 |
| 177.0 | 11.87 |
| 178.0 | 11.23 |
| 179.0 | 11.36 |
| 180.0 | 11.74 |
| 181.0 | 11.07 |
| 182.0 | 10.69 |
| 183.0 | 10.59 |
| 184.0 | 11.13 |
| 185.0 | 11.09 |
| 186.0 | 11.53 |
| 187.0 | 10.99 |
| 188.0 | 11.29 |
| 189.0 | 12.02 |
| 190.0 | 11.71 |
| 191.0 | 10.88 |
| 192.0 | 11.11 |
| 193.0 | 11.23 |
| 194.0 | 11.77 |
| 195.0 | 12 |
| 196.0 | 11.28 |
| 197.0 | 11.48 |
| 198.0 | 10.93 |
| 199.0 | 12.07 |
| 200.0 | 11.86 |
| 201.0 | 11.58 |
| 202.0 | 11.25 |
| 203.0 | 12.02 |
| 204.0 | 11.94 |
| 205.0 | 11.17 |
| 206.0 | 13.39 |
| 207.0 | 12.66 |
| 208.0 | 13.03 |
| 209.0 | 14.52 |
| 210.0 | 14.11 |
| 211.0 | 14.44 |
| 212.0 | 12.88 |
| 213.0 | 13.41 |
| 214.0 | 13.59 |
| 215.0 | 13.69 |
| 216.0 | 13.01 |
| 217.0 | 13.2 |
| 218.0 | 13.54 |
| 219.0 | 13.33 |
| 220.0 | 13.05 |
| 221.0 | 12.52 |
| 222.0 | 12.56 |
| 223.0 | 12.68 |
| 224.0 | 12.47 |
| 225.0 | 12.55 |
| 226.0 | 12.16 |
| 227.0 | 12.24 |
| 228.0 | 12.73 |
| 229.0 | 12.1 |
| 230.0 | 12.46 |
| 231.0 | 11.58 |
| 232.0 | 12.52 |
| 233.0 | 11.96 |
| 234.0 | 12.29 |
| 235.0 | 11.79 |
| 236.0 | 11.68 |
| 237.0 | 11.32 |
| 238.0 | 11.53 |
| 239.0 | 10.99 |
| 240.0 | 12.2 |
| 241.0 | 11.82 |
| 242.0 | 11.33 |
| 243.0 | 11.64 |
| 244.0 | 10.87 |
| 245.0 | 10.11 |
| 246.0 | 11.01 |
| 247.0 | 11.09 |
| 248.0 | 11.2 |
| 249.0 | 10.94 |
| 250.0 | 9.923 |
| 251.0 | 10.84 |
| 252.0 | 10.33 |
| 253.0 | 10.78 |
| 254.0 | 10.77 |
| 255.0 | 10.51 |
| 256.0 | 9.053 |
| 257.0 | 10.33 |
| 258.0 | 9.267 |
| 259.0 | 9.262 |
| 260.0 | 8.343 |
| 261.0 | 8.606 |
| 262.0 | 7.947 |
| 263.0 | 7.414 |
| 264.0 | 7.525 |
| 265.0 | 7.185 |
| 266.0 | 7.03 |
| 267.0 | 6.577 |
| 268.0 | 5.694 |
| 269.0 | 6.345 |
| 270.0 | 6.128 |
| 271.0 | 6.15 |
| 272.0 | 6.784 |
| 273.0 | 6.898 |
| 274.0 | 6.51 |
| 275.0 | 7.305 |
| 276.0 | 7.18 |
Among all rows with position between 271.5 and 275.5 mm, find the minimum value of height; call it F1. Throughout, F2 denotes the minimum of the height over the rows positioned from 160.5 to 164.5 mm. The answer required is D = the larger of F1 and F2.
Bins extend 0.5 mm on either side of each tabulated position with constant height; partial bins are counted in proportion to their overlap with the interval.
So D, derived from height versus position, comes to 10.8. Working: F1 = 6.51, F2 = 10.79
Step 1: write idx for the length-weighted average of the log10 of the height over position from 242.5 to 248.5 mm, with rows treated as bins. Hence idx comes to 1.04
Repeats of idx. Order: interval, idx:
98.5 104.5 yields 1.05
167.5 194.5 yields 1.05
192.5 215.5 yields 1.09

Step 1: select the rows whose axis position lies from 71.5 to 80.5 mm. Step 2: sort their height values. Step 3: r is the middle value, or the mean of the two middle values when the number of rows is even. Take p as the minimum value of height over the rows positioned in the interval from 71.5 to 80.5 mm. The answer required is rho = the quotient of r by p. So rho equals 1.055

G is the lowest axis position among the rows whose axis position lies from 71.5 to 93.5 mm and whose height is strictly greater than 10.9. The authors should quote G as 72.0 mm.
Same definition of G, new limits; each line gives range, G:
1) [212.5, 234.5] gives 213.0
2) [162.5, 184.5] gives 163.0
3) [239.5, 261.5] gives 240.0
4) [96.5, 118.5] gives 98.0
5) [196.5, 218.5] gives 197.0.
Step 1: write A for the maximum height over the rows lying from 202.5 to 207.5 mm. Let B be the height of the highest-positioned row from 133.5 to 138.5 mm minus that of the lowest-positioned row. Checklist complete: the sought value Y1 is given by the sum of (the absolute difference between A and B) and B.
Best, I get 13.4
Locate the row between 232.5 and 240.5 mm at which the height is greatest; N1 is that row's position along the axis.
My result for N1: 234.0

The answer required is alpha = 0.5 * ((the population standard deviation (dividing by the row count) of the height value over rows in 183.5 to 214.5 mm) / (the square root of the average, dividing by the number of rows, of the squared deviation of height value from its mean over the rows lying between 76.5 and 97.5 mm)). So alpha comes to 1.6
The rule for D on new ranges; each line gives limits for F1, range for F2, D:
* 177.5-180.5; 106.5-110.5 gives 11.2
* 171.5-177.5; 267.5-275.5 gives 10.9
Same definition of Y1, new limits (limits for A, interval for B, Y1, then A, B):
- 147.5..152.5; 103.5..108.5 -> 11.5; 11.46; -0.2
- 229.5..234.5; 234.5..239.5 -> 12.5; 12.52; -0.8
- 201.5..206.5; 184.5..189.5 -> 13.4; 13.39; 0.9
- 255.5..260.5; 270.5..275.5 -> 10.3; 10.33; 1.2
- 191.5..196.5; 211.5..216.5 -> 12.0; 12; 0.1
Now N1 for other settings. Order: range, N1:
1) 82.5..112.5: 103.0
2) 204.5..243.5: 209.0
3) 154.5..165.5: 161.0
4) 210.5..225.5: 211.0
